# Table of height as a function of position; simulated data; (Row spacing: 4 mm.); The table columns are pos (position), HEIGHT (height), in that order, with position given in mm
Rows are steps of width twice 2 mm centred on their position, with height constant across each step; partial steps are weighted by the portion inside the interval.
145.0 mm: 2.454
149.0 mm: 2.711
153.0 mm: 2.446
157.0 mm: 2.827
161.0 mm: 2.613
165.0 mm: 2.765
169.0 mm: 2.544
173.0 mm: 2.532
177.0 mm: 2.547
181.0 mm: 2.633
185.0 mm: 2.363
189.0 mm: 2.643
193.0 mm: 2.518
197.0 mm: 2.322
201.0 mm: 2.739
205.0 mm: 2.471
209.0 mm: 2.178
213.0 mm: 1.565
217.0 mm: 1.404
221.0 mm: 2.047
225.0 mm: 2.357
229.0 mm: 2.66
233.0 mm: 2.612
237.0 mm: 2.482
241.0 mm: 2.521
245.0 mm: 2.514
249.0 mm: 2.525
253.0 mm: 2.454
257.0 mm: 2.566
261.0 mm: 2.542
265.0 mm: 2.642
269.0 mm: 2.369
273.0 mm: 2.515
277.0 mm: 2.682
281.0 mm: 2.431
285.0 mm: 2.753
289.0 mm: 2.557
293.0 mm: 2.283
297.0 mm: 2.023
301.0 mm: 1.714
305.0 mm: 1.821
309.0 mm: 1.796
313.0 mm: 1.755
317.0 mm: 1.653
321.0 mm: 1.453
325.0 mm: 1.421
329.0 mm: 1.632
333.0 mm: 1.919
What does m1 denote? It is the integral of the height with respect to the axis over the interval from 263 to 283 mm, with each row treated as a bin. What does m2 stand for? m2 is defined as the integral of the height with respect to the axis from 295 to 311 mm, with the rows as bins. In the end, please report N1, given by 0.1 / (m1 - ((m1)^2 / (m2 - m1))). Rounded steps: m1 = 51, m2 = 29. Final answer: 0.0006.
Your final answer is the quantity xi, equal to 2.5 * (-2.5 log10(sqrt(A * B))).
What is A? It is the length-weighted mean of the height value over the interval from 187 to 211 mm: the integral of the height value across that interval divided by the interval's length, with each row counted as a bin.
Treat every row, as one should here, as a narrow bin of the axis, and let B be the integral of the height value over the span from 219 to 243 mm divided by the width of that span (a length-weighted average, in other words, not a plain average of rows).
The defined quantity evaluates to -2.45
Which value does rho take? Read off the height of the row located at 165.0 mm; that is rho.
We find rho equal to 2.765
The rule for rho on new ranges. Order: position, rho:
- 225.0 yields 2.357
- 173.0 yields 2.532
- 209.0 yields 2.178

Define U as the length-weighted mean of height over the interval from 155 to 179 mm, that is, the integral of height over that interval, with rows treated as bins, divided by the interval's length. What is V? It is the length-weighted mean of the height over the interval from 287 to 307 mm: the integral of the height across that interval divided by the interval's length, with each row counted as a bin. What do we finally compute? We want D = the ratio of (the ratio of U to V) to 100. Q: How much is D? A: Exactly 0.013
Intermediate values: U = 2.64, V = 2.08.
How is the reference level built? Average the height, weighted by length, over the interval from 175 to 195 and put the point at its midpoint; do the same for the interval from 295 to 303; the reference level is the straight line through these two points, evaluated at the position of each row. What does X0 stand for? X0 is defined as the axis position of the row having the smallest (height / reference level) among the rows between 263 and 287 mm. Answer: 269.0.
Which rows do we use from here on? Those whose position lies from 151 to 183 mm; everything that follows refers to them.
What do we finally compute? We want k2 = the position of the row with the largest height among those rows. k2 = 157.0 mm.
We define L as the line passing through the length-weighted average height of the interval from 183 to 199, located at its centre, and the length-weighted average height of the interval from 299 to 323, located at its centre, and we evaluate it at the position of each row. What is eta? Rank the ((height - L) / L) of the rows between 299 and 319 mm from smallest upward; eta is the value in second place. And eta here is -0.005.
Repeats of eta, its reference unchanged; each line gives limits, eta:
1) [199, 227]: -0.326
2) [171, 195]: -0.017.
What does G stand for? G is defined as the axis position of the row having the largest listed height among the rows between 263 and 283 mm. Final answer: 277.0 mm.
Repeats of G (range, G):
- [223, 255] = 229.0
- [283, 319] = 285.0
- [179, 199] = 189.0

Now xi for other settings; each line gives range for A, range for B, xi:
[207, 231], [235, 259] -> -2.21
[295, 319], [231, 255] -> -2.05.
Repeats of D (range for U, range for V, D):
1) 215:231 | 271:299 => 0.009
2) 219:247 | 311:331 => 0.016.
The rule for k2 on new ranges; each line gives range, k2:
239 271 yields 265.0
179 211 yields 201.0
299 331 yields 305.0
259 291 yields 285.0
